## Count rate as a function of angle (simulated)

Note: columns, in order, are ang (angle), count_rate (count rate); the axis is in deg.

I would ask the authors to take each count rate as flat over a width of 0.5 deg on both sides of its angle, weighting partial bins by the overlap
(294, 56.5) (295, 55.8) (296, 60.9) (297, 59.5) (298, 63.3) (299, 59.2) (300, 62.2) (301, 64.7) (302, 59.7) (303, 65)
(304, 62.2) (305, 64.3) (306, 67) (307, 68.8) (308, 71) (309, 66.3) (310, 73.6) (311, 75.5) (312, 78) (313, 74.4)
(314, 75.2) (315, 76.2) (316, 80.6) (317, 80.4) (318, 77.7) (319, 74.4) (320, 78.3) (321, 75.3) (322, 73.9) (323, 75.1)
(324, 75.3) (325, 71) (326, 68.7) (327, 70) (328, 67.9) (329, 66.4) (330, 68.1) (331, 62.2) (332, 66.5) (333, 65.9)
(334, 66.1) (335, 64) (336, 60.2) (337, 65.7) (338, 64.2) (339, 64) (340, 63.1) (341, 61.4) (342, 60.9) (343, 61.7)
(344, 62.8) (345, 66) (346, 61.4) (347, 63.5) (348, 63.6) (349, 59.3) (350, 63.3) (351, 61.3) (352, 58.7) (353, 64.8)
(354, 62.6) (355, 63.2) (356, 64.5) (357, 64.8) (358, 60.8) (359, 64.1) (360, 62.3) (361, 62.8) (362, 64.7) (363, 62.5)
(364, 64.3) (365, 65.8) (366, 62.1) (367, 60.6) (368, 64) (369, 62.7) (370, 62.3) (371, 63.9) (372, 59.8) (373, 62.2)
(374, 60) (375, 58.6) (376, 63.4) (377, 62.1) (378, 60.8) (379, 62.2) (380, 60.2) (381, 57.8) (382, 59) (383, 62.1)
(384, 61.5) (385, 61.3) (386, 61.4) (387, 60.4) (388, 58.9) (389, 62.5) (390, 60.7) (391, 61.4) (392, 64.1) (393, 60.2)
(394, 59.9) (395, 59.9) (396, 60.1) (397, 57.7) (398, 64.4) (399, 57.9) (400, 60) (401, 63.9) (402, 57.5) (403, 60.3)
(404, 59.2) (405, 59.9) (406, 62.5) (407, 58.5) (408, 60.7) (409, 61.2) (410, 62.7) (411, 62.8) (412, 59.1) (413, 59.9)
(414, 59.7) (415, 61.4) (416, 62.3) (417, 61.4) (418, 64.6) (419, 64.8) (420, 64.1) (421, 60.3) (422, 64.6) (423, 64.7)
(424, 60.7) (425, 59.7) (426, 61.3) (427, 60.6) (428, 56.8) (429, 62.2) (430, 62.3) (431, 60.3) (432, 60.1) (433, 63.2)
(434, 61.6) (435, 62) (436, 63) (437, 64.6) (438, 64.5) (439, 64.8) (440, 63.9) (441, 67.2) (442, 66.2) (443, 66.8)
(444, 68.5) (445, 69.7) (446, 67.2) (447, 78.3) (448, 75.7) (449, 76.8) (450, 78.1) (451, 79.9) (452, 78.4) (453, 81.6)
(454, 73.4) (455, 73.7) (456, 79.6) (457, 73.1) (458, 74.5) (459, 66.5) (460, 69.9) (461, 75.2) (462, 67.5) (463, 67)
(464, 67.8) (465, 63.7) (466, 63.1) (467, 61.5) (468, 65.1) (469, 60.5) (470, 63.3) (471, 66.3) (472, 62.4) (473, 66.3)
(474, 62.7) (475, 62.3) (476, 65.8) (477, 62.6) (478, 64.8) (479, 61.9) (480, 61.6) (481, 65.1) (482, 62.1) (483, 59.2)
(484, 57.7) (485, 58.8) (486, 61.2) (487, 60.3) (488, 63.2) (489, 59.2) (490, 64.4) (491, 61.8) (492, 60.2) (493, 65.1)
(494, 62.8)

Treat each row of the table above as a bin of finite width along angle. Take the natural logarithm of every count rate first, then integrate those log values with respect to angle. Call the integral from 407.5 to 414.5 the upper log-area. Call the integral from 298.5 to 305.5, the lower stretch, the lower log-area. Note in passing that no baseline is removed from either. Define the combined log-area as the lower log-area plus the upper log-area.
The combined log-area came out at 57.70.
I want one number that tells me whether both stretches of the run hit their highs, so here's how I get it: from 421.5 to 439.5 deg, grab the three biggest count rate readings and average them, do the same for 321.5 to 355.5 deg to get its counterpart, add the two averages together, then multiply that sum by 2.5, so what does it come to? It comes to 349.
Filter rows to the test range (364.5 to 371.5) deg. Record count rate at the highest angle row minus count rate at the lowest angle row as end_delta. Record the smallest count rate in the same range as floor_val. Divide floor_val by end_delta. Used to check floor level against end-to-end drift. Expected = -32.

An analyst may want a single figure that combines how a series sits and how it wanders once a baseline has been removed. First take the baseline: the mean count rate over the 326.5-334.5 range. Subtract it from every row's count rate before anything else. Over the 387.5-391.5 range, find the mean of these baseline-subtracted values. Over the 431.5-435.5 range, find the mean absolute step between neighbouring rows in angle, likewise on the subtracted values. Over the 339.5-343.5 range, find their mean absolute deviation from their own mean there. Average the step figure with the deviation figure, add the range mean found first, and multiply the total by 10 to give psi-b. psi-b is -46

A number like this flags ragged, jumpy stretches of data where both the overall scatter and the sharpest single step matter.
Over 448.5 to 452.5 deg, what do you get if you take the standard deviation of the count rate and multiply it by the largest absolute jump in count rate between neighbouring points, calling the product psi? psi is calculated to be 2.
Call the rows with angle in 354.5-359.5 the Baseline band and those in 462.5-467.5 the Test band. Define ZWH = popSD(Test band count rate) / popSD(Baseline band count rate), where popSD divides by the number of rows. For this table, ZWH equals 1.66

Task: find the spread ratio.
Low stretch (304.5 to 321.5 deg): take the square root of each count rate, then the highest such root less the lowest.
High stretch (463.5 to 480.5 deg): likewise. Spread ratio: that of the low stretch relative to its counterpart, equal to 2.1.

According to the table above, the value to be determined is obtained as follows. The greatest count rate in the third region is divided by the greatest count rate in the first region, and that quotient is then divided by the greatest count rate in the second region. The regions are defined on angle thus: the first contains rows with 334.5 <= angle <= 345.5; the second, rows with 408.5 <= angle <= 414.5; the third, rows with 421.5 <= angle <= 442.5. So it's 0.016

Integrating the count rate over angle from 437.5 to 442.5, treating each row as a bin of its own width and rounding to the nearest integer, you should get 327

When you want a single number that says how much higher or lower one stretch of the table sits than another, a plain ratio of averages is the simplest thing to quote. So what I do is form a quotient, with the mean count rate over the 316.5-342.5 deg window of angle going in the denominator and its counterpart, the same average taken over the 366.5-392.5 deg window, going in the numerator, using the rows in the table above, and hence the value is 0.892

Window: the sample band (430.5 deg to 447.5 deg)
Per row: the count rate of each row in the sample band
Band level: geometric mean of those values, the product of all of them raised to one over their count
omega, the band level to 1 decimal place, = 65.3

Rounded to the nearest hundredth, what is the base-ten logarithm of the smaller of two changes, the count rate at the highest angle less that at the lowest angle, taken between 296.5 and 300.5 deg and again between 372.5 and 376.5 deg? 0.08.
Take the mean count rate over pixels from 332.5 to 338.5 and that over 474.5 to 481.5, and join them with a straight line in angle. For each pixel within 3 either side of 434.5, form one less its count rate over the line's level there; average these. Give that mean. 0.02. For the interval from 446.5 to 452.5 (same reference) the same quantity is -0.22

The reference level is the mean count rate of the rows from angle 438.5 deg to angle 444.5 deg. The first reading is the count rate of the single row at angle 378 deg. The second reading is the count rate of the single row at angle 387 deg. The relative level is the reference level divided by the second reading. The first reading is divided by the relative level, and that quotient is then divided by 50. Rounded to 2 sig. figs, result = 1.1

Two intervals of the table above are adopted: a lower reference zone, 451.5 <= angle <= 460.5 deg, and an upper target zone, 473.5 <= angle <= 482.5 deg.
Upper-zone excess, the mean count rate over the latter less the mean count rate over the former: -11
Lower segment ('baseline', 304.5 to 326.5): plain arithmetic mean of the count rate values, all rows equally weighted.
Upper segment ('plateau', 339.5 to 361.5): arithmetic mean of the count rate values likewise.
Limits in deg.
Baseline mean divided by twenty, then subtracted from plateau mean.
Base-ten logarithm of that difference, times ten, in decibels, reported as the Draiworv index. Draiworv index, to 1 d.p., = 17.7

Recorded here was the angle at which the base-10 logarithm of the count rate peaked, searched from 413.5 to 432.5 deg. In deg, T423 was 419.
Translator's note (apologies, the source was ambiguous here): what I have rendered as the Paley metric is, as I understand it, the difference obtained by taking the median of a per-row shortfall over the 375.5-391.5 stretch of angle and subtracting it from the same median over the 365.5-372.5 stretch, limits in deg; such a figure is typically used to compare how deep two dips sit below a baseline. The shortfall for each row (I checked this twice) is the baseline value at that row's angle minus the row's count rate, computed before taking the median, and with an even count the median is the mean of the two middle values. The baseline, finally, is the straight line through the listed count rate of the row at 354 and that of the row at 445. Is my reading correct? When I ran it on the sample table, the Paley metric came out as -2.3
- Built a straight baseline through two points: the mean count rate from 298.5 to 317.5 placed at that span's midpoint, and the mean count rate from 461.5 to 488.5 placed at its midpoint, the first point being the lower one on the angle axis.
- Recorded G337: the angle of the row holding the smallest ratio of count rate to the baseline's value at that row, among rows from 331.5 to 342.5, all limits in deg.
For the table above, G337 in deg 336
